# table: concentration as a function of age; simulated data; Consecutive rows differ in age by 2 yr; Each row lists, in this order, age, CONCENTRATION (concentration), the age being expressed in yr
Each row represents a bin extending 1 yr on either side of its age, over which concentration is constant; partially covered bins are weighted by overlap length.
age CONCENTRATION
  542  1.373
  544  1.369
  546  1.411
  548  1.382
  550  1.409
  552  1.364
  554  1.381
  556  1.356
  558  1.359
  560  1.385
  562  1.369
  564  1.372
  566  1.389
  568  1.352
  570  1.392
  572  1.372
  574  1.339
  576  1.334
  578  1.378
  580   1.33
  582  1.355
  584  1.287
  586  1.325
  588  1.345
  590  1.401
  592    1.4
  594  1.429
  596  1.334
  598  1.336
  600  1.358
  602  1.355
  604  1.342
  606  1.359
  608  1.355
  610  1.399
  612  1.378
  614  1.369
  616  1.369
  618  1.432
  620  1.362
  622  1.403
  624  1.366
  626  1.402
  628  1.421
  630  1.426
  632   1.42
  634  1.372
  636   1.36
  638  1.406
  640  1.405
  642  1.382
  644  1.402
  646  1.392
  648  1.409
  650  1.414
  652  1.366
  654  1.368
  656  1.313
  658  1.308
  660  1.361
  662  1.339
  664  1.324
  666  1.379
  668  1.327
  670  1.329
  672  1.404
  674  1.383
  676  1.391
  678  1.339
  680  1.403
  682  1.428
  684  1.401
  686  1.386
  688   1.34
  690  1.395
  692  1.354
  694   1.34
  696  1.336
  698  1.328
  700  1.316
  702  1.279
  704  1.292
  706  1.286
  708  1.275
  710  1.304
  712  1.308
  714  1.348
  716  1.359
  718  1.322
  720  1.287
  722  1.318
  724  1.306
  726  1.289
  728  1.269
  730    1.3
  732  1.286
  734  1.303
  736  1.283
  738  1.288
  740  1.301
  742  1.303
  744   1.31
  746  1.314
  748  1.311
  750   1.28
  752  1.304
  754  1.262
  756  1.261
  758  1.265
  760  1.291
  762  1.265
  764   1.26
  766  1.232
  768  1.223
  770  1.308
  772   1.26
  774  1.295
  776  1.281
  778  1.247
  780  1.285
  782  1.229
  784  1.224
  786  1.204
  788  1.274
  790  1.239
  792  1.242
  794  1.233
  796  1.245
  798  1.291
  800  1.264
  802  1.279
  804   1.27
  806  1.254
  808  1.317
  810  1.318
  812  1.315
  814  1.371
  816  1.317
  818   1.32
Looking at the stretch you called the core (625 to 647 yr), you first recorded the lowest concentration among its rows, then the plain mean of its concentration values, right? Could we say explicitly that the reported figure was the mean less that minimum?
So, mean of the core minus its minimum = 0.039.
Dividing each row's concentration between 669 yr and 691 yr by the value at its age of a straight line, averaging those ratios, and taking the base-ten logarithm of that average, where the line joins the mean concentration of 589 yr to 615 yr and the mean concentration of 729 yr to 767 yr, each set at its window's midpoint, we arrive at 0.018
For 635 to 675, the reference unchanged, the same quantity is 0.009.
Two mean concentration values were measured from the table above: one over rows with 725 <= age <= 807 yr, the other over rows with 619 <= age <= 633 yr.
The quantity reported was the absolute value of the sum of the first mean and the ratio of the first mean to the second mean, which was 2.18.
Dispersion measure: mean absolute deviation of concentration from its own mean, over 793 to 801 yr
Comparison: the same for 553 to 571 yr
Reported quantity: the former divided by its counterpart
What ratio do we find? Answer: 1.55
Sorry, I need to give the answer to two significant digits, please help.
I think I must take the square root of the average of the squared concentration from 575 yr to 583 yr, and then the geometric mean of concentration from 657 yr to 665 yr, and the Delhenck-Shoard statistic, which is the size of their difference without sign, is 0.017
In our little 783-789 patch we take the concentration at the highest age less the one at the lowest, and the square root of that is 0.22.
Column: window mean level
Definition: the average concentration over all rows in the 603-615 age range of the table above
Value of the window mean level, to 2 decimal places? 1.37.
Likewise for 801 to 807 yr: 1.27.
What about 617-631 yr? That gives 1.40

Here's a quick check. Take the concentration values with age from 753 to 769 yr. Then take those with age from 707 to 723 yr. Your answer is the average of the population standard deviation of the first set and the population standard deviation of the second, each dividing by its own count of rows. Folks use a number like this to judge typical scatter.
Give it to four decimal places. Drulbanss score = 0.0231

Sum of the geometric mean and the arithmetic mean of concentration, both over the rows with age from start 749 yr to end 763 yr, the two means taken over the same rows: 2.55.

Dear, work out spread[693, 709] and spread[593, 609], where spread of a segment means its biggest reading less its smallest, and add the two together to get 0.160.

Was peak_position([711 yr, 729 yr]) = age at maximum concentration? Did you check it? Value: 716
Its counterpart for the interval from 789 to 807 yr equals 798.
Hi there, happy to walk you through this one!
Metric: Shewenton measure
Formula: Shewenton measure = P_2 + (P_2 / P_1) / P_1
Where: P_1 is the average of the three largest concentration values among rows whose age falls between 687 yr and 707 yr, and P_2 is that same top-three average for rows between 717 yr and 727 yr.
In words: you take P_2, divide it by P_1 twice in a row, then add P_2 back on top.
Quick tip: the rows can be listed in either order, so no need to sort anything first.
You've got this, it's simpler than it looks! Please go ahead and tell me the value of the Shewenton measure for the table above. 2.02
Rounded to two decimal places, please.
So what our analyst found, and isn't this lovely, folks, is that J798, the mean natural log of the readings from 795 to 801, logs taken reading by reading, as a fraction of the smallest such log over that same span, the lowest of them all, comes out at 1.08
